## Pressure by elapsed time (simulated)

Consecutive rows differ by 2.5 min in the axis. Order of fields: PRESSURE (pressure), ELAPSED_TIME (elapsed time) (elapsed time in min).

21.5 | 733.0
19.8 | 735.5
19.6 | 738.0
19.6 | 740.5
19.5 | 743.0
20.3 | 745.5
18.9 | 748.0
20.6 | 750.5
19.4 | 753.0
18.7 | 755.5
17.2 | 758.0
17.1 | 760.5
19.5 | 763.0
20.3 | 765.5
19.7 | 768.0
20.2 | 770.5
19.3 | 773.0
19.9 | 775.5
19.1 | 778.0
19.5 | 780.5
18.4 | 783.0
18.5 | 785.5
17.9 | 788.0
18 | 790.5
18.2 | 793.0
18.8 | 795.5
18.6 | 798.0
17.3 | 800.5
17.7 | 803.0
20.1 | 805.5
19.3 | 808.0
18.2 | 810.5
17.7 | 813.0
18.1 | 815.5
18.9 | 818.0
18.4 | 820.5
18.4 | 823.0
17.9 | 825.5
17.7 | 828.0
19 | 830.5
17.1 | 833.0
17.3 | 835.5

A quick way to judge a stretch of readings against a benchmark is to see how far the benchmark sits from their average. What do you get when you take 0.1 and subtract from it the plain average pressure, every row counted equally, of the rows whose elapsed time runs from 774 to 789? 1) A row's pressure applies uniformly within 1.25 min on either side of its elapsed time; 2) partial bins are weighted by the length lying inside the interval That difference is -18.8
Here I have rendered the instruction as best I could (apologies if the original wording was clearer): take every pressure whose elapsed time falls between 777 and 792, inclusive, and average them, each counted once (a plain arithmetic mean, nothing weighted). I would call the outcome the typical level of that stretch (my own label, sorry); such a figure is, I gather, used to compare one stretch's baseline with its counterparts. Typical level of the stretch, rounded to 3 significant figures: 18.6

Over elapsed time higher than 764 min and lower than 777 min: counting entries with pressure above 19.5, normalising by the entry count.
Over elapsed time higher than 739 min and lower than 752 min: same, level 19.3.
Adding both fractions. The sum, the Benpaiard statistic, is 1.6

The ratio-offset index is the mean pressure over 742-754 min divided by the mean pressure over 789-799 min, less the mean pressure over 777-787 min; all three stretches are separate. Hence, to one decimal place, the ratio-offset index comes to -17.8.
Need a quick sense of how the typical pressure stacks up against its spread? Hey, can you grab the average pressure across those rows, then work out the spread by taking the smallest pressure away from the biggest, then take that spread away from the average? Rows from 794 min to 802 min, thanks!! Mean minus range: 16.7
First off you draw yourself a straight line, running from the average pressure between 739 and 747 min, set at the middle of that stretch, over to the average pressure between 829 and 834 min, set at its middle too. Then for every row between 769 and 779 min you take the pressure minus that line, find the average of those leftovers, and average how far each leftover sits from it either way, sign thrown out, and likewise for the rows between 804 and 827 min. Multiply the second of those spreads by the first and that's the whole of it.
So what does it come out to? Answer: 0.21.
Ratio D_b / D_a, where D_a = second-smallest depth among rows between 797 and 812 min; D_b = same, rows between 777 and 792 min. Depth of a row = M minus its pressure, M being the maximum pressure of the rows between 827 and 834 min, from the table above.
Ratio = 0.3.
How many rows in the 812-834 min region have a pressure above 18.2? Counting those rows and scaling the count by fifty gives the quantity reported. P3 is 200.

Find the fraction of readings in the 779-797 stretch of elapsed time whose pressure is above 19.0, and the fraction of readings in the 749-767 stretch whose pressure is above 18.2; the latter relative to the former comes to 5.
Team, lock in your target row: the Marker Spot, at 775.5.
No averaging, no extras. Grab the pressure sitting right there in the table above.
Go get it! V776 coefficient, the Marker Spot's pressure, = 19.9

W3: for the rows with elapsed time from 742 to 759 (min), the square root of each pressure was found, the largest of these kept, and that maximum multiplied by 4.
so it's 18.2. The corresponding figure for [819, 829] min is 17.2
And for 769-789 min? 18.0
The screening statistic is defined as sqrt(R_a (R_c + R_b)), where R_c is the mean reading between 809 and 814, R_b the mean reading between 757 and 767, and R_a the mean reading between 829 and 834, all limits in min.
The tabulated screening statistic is 25.7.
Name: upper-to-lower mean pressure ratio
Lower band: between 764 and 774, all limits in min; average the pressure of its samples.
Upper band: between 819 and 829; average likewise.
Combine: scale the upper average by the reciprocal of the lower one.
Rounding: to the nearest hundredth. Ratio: 0.91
